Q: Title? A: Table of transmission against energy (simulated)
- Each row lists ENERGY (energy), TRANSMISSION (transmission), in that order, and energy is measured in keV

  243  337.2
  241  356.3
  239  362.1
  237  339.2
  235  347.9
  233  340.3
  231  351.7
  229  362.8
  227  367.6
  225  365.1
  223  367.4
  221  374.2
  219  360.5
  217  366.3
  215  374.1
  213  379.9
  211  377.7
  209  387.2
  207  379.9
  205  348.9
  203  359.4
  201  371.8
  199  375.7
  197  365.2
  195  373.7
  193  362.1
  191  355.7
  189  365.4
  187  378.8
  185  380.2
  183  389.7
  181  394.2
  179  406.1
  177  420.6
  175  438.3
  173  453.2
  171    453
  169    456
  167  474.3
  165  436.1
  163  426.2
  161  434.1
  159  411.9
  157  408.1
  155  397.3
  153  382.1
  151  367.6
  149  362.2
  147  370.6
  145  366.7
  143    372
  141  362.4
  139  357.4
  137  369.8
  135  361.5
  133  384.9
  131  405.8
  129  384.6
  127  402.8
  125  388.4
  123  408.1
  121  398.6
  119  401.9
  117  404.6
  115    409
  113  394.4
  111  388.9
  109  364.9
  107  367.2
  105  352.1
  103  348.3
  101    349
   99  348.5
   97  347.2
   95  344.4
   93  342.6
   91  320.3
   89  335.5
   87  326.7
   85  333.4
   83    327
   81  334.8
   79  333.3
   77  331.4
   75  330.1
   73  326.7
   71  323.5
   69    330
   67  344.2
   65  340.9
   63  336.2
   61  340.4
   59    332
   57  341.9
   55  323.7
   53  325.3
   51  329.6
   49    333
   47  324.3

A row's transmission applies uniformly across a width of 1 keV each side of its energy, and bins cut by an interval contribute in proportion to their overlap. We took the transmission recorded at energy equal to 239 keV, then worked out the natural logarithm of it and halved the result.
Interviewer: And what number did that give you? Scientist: 2.95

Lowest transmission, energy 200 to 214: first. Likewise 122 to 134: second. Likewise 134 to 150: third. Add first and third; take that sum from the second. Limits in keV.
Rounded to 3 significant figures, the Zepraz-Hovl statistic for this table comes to -322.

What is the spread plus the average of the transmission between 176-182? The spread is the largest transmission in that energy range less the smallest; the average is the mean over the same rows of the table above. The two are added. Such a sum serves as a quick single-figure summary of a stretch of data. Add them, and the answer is 433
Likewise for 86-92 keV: 343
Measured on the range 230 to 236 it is 358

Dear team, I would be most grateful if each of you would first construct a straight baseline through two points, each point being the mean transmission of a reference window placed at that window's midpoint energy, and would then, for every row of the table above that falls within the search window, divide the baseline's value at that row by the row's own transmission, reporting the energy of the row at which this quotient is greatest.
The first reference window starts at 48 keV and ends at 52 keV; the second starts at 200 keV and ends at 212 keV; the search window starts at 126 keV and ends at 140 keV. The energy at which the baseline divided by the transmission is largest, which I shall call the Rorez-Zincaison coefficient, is 139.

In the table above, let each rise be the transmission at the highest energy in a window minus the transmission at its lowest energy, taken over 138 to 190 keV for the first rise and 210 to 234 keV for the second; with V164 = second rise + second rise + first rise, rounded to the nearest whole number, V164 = -67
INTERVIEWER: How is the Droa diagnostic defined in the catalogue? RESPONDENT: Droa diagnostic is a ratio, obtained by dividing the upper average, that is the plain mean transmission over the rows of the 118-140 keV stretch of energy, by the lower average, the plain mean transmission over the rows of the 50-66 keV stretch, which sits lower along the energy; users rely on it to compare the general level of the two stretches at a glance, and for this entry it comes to 1.16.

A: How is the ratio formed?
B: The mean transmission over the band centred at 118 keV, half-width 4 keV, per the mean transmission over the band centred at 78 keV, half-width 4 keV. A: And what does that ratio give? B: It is 1.21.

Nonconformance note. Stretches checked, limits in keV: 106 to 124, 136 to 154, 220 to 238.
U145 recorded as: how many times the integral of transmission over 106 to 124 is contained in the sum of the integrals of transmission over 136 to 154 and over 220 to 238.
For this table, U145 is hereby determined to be 1.85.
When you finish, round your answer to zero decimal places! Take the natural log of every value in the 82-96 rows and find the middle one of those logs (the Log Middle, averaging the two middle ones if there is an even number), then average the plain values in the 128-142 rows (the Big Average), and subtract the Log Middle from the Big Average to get 369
